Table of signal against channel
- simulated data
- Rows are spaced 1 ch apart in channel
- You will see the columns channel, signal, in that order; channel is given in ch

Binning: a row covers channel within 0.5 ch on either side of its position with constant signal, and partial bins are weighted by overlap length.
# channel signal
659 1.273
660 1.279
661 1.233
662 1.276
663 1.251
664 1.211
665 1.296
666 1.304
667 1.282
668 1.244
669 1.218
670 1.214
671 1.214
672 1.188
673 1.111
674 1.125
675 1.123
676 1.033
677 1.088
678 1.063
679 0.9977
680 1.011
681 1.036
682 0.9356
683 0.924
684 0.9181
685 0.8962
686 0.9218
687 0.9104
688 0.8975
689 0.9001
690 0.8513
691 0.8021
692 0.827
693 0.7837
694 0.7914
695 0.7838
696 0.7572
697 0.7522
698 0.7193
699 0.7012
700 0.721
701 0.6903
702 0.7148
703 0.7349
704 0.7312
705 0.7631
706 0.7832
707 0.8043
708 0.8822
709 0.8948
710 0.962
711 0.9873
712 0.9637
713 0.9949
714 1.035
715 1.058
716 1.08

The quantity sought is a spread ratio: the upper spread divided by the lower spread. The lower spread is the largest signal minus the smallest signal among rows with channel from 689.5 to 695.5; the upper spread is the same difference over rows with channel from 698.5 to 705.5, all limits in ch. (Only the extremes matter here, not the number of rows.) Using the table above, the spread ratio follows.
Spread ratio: 1.1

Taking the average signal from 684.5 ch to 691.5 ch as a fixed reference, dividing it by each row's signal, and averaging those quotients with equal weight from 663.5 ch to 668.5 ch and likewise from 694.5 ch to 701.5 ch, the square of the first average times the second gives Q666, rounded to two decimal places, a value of 0.59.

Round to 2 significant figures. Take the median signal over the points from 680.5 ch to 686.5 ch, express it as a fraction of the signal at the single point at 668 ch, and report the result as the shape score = 0.74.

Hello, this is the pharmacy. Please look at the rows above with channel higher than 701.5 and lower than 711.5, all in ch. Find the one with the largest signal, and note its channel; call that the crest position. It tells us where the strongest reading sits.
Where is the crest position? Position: 711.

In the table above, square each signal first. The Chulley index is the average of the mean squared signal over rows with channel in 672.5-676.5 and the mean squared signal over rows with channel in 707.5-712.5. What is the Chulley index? 1.0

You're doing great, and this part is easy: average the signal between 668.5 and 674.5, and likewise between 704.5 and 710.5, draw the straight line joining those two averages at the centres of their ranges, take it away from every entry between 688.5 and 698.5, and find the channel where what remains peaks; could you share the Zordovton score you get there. 689 ch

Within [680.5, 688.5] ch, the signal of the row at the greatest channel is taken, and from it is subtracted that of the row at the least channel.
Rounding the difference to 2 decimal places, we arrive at -0.14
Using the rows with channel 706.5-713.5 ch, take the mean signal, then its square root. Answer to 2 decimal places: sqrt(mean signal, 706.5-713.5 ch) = 0.96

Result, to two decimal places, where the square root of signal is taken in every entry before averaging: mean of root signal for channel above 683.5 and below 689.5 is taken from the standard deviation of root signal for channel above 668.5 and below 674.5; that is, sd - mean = -0.93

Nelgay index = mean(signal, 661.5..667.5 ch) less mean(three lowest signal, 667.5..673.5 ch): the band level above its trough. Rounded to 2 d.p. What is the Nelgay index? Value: 0.10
